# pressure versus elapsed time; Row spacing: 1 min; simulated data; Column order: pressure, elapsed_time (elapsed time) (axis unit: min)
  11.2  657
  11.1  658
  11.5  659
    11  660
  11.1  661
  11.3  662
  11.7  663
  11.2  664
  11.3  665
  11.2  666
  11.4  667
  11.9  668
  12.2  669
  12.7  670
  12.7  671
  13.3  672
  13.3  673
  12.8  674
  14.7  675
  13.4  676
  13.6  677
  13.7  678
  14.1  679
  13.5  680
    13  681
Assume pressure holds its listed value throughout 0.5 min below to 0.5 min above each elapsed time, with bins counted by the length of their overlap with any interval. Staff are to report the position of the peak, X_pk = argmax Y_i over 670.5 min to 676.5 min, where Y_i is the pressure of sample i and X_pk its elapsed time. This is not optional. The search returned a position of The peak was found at 675 min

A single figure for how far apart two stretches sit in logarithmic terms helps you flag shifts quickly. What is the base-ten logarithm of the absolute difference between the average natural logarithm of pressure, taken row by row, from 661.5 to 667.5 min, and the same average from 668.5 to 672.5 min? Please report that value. -0.94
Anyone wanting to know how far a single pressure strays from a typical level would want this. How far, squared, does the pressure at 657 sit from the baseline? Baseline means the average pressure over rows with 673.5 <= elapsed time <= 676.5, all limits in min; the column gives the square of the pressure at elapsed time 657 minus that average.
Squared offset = 5.9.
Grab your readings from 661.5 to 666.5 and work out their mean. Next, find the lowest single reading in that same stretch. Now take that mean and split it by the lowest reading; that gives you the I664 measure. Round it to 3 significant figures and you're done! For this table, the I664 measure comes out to 1.01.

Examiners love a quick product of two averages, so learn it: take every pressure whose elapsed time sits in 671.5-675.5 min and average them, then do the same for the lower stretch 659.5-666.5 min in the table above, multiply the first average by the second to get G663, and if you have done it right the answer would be 152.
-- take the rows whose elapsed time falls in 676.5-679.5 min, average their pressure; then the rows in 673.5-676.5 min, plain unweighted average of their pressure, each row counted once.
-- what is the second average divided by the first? 0.99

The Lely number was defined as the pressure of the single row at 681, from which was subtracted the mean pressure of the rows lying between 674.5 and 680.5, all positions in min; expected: -0.8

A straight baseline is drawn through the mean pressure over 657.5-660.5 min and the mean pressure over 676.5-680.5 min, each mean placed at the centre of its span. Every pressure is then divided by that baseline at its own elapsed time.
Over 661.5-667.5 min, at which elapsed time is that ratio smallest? 666 min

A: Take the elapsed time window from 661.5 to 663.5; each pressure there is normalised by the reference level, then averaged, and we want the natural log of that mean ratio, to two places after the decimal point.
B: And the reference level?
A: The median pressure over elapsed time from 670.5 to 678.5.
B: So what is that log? -0.15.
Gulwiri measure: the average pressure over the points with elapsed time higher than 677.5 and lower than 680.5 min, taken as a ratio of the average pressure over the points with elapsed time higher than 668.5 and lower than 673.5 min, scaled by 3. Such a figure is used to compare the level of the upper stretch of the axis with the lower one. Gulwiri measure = 3.2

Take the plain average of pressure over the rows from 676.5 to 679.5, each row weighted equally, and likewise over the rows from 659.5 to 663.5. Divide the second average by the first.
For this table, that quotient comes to 0.82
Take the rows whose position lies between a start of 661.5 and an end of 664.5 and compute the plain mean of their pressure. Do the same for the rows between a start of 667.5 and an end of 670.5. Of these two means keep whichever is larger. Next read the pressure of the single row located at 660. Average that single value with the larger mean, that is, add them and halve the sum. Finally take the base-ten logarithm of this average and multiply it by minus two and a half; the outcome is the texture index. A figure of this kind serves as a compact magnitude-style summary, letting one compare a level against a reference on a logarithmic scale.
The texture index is -2.66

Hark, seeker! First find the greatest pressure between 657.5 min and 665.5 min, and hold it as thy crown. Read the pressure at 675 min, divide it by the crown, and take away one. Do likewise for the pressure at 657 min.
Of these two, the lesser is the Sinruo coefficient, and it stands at -0.043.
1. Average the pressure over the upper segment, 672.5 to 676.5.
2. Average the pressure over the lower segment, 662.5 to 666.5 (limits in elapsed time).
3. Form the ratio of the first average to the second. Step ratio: 1.19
